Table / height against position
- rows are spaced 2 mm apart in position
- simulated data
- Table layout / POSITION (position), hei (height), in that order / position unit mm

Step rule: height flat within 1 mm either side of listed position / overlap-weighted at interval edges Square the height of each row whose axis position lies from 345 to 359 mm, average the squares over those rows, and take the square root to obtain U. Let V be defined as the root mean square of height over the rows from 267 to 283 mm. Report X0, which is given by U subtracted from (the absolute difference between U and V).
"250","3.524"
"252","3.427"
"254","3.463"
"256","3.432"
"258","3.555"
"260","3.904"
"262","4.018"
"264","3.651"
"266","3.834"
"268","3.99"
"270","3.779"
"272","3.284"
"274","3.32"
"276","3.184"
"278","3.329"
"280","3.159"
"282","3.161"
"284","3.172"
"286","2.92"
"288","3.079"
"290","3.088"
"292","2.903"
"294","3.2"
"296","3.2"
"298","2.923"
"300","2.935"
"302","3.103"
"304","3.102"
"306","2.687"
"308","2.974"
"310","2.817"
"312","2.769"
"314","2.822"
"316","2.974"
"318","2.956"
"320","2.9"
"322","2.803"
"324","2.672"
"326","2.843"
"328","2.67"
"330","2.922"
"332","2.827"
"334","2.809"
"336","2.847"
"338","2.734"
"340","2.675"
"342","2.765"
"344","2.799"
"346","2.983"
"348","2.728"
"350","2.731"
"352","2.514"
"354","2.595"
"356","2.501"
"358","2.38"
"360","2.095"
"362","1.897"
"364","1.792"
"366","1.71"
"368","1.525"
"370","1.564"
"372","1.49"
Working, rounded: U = 2.64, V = 3.41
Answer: -1.9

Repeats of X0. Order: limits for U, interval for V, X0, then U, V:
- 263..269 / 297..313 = -2.9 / 3.83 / 2.92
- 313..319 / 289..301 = -2.8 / 2.92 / 3.04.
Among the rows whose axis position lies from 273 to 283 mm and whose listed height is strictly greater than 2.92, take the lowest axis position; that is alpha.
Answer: 274 mm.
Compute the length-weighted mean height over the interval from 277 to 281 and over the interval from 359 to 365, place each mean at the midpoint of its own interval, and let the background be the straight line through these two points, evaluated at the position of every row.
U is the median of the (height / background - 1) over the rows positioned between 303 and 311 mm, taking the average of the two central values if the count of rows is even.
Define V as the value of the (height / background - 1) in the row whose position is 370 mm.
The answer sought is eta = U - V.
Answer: 0.2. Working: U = 0.05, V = -0.13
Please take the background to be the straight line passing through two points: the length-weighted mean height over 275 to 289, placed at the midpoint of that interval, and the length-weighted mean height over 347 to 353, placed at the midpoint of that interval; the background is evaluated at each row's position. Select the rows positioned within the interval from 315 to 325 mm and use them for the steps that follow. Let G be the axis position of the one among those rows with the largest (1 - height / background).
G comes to 324 mm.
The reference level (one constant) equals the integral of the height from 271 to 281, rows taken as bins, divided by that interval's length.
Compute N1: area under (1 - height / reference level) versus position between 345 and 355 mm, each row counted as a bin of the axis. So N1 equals 1.67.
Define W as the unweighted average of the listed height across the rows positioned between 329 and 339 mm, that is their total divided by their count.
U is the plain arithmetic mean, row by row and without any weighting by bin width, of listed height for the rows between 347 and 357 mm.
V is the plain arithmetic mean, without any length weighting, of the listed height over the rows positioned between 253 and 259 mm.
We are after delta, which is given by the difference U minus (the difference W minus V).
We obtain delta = 3.27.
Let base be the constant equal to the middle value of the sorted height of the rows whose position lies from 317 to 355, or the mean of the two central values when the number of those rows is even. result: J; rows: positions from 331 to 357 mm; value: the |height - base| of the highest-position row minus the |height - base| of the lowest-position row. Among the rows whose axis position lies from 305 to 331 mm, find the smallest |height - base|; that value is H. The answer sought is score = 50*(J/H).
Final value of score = 3375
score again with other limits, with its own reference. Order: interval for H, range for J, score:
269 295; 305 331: 5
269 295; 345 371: 505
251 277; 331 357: 35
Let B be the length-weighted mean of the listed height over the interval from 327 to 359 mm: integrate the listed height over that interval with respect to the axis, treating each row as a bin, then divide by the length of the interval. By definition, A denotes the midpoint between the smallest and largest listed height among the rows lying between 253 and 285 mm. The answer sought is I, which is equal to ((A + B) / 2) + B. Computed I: 5.87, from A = 3.59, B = 2.7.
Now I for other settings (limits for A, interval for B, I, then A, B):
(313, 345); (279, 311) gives 5.95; 2.82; 3.0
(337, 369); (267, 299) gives 5.97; 2.25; 3.2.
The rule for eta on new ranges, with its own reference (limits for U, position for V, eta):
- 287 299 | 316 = -0.1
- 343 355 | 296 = 0.2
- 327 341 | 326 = 0.0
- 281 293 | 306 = 0.0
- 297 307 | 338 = -0.2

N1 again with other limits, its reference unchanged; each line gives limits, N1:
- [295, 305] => 0.62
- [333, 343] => 1.50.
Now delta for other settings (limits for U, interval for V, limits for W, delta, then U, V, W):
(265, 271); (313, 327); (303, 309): 3.80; 3.9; 2.85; 2.9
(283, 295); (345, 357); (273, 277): 2.48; 3.1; 2.68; 3.3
